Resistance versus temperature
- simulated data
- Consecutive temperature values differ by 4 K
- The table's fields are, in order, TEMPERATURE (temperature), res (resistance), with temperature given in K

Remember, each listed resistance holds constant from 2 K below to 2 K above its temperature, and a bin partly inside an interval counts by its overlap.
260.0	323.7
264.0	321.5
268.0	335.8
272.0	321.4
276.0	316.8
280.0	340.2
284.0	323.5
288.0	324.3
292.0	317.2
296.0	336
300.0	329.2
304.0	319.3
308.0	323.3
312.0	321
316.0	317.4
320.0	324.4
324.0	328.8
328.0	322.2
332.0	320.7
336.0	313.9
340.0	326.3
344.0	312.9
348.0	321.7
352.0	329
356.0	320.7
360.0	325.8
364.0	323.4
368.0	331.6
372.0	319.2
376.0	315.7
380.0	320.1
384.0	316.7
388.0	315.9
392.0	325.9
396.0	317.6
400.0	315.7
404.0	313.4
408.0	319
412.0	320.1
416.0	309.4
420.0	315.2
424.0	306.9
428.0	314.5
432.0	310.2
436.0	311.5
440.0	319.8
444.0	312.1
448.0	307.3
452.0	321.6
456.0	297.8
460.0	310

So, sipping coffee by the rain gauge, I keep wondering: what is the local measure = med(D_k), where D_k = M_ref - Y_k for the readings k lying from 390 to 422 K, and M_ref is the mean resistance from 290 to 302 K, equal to 11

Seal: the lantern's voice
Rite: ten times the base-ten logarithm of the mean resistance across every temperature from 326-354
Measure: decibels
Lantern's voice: 25.1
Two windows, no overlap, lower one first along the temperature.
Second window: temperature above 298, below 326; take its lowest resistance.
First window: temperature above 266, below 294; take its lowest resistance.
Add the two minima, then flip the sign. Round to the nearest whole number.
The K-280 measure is -634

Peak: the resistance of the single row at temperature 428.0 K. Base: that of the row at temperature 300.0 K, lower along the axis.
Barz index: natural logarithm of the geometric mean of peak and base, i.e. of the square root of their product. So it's 5.77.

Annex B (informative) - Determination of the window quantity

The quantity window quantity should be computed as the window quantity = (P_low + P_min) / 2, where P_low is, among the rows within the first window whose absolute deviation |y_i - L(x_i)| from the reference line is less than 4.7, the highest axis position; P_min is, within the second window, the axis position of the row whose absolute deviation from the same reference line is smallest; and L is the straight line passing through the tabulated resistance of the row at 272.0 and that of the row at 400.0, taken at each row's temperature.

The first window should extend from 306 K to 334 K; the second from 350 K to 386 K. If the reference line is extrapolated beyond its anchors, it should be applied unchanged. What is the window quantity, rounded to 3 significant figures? 358 K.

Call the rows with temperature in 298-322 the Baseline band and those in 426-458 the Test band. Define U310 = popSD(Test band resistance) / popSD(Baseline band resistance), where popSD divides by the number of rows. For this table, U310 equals 1.8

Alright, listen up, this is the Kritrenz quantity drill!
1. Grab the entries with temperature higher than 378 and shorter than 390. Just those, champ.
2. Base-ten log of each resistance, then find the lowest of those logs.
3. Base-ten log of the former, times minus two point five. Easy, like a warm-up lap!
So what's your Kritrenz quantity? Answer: -0.995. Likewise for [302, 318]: -0.996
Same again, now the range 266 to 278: -0.995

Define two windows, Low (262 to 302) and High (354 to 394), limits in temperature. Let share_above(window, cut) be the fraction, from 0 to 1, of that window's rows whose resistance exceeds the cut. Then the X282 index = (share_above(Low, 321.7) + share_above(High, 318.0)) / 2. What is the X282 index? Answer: 0.65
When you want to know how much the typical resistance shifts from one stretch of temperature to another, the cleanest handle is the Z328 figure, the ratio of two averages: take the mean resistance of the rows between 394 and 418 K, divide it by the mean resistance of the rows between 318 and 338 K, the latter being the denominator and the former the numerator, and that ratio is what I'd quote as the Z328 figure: 0.98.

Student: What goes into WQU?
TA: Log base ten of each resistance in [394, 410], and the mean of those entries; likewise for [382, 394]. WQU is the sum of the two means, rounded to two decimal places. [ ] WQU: 5.00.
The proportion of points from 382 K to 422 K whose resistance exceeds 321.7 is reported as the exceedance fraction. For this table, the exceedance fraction 0.10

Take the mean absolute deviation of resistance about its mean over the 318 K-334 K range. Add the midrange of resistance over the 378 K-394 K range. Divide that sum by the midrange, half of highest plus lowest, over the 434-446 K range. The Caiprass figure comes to 1.02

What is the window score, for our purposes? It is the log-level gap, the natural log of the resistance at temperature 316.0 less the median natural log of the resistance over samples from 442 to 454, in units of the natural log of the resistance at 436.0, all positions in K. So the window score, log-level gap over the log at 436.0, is 0.0029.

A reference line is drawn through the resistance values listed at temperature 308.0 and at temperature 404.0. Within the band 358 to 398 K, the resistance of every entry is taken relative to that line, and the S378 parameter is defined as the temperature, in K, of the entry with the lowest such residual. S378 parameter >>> 376.0 K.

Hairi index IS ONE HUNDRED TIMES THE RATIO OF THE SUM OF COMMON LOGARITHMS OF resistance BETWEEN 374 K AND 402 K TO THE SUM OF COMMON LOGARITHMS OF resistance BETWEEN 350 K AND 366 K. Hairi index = 174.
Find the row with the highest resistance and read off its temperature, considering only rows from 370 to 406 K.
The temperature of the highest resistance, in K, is 392.0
